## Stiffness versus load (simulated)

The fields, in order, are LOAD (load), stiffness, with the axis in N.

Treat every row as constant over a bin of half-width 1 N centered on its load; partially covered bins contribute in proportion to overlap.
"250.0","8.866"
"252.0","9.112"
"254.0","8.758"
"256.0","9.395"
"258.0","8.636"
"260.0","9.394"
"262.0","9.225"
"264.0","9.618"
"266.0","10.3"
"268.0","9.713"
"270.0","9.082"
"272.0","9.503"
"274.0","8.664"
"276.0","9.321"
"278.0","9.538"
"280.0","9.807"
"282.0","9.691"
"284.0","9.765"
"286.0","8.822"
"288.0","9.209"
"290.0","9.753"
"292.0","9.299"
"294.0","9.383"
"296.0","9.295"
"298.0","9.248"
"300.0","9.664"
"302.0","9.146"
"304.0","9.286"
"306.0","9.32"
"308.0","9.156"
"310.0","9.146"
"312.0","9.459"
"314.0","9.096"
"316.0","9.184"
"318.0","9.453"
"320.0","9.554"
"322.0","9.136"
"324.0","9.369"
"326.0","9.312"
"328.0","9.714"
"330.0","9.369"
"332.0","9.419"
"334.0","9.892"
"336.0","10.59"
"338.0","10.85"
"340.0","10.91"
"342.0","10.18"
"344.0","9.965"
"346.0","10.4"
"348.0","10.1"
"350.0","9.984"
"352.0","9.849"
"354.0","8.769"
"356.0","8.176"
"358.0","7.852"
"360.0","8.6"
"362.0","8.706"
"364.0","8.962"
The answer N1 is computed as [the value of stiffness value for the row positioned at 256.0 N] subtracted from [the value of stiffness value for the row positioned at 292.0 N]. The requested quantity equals -0.10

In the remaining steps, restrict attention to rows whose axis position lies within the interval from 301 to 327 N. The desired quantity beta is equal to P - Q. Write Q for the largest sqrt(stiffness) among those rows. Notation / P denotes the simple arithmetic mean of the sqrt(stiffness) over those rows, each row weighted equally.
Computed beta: -0.05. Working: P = 3.05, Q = 3.09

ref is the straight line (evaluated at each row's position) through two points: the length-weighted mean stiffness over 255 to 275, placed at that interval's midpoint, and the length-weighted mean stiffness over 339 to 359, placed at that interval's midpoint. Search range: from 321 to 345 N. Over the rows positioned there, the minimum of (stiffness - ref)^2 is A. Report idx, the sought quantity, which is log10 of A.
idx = -1.7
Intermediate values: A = 0.021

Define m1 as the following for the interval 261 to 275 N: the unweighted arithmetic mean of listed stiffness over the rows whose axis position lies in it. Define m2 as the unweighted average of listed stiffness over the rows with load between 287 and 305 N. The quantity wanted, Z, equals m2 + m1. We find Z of 18.8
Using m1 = 9.44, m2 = 9.4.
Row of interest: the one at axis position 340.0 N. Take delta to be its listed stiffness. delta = 10.91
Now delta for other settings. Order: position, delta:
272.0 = 9.503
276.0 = 9.321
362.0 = 8.706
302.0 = 9.146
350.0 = 9.984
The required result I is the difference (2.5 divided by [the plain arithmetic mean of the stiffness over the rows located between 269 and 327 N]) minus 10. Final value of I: -9.73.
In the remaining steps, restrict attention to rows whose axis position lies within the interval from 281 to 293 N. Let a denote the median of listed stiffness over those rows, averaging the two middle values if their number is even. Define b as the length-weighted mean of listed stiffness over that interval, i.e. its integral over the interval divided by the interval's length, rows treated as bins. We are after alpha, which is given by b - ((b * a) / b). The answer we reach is -0.07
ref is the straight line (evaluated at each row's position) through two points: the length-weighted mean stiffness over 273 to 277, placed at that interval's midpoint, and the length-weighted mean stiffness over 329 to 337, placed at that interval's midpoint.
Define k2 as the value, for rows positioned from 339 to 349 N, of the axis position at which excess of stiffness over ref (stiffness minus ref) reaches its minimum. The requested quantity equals 344.0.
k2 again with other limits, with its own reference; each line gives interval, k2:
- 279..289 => 286.0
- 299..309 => 308.0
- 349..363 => 358.0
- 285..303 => 286.0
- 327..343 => 330.0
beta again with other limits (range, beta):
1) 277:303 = -0.06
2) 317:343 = -0.17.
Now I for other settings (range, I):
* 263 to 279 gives -9.74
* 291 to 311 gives -9.73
